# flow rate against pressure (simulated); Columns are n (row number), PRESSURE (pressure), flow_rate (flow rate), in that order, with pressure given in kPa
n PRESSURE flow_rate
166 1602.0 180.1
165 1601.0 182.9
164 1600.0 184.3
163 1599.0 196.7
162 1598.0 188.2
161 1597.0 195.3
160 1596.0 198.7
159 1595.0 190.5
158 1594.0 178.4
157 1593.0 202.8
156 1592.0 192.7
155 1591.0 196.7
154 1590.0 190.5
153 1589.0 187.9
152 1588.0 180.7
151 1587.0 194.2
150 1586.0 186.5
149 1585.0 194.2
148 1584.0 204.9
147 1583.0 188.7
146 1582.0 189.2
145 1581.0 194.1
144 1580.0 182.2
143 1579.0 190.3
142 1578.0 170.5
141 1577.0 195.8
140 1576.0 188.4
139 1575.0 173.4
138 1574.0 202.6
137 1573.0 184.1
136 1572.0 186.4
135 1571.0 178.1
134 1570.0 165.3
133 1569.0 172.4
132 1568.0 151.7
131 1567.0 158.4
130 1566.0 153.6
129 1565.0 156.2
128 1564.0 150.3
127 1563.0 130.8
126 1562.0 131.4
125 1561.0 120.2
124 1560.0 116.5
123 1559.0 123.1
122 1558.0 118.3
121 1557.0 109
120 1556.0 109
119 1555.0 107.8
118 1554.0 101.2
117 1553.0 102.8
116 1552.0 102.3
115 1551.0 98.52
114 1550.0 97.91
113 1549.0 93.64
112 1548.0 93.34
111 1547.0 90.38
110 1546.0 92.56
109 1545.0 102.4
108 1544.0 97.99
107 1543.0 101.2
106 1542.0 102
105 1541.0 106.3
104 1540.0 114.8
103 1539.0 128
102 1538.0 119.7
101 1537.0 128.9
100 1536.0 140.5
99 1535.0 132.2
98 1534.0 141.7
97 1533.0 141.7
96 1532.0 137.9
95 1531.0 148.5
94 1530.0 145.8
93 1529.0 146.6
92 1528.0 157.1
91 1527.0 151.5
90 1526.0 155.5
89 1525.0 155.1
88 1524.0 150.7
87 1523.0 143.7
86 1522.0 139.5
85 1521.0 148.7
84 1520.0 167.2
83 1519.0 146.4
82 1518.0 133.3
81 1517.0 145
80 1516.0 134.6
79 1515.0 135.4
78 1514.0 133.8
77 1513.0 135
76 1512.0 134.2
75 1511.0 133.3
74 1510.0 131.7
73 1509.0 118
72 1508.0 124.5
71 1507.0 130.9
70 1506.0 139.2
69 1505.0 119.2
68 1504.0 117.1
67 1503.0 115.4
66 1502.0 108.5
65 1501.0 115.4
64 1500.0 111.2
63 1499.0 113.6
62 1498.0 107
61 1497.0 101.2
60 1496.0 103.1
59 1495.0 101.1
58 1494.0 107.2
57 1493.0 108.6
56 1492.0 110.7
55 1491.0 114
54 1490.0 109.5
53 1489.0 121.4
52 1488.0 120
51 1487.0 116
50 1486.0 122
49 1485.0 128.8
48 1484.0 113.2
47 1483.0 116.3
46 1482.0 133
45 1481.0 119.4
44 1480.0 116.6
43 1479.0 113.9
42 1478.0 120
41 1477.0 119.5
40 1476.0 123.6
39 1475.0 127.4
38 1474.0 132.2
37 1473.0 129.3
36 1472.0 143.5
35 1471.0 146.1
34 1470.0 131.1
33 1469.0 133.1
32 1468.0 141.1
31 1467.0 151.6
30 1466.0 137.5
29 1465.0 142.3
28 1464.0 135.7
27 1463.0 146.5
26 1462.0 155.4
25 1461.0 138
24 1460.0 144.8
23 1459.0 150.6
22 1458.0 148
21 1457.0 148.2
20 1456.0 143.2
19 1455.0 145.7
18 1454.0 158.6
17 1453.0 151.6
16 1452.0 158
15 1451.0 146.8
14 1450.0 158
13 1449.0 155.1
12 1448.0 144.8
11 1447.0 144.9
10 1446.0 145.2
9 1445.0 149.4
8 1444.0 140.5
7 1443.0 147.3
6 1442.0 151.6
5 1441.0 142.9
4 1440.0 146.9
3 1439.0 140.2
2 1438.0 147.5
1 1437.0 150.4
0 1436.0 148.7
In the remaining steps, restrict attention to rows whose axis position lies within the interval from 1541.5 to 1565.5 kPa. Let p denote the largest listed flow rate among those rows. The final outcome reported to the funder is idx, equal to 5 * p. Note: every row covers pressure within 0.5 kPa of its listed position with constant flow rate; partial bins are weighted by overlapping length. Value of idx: 781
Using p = 156.2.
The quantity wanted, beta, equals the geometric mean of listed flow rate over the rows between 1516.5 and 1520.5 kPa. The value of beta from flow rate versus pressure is 147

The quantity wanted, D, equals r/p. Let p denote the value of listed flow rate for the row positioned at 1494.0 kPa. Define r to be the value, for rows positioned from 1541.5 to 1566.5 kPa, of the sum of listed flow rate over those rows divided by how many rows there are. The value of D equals 1.0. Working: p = 107.2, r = 112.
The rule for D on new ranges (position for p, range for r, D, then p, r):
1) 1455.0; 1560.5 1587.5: 1.2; 145.7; 174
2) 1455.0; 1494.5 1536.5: 0.9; 145.7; 133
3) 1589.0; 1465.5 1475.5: 0.7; 187.9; 137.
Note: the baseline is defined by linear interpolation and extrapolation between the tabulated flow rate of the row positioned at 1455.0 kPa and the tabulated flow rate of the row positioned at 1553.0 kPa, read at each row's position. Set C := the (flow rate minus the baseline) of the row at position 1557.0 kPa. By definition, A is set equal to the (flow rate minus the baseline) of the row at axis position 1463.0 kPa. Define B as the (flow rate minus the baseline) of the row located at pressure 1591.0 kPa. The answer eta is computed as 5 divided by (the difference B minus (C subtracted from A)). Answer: 0.04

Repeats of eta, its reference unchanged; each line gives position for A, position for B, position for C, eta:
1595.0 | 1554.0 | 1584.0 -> 0.59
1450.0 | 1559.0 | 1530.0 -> 0.11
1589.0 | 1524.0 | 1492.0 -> -0.06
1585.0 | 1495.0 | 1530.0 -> -0.05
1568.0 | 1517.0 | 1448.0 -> -0.15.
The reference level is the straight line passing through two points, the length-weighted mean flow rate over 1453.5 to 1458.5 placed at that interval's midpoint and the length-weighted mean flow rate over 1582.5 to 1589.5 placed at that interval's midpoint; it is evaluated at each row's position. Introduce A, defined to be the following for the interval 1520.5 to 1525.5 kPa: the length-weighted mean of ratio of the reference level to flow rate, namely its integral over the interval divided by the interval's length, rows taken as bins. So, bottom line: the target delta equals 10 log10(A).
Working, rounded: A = 1.2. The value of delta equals 0.6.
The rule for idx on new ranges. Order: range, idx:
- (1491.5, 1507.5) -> 696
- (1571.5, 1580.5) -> 1013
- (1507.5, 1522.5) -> 836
